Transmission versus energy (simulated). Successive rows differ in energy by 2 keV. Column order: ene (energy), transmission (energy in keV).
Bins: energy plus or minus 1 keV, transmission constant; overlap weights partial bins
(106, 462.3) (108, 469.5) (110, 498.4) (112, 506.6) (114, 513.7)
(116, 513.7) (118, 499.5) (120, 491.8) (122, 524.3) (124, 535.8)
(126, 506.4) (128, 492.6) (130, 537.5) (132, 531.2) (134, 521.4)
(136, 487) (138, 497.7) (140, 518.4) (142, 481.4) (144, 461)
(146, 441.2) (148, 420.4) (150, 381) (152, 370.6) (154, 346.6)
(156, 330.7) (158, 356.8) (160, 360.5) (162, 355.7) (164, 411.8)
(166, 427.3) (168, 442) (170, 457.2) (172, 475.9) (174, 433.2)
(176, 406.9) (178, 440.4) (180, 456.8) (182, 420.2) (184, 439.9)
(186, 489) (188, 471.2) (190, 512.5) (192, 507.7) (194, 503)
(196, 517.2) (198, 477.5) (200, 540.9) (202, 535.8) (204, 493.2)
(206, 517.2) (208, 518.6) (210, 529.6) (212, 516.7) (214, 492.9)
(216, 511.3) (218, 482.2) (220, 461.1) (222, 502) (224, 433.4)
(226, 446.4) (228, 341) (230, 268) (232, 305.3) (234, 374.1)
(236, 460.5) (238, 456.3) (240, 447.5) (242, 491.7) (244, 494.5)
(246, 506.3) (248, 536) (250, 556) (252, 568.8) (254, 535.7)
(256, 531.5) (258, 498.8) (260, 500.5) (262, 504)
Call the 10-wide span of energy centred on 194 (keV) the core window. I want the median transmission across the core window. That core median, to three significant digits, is 508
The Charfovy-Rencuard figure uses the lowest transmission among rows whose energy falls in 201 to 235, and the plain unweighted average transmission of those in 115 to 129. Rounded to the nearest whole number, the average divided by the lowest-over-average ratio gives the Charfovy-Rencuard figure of 967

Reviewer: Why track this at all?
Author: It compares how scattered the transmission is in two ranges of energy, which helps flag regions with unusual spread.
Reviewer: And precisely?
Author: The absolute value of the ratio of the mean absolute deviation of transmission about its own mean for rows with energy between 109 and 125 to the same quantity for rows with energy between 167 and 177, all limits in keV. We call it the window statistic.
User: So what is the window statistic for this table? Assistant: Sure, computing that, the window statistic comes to 0.6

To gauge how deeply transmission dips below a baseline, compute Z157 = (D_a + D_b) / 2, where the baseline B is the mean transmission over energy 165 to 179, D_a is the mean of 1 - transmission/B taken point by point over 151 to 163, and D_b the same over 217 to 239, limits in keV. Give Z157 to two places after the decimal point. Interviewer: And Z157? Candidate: 0.13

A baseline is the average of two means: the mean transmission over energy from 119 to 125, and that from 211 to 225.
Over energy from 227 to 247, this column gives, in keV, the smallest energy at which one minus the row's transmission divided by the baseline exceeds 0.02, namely 228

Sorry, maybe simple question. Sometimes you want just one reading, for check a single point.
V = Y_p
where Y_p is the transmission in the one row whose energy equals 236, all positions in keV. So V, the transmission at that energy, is 460.5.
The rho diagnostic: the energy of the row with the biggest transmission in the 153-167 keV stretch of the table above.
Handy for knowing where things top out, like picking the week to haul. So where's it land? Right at 166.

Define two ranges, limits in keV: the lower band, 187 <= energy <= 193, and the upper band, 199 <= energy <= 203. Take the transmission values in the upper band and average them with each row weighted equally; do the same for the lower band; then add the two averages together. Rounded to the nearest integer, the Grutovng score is 1035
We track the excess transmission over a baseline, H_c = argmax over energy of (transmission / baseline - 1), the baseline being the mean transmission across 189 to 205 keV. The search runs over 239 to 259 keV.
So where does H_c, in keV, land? 252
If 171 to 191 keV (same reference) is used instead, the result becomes 190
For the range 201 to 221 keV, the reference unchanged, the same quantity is 202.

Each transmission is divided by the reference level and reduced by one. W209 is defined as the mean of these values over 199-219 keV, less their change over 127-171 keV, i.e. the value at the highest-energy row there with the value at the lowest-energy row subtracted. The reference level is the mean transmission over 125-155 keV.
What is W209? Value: 0.18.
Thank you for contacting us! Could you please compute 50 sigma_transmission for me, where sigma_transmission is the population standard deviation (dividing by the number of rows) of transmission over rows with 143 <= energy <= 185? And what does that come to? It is 2103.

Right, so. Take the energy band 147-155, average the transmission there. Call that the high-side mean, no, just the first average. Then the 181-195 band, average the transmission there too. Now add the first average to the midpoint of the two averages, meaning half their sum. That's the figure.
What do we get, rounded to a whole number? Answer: 808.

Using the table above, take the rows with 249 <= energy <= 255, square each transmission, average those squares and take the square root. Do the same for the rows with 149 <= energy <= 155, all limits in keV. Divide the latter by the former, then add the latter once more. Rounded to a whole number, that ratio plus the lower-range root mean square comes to 367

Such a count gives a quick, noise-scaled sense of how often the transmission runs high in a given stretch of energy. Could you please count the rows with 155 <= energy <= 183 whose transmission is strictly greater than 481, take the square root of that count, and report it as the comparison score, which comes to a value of 0.0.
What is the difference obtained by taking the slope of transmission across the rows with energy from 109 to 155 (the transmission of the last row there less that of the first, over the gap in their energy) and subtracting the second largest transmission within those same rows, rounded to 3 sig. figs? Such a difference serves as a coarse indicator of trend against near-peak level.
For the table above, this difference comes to -539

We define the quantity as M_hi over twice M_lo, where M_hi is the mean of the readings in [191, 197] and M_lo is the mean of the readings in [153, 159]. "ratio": 0.74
